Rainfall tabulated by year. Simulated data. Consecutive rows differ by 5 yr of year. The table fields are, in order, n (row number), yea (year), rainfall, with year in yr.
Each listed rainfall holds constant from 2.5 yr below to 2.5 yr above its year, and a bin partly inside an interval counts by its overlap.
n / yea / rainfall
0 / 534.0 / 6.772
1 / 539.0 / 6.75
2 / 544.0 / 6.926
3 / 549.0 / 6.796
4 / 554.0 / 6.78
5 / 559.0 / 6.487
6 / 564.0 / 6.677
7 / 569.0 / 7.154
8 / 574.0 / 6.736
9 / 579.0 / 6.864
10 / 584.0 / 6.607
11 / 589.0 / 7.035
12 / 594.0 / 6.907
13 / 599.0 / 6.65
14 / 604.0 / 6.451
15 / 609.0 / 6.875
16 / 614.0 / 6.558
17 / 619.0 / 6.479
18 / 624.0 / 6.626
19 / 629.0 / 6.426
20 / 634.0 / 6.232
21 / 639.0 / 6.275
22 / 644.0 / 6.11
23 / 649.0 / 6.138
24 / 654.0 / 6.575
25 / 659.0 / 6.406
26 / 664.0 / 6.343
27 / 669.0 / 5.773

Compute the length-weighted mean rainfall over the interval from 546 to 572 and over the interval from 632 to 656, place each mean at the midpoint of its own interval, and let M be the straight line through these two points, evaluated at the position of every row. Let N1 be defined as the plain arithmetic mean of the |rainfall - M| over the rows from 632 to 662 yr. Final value 0.160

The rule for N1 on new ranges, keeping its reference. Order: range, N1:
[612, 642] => 0.100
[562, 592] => 0.203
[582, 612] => 0.228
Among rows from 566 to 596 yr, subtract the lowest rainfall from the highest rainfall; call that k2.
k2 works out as 0.55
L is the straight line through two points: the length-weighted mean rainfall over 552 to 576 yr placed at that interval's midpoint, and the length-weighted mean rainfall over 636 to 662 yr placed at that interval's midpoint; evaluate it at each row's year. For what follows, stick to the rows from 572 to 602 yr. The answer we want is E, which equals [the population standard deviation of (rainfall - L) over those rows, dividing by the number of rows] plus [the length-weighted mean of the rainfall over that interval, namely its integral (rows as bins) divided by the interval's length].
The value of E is 6.95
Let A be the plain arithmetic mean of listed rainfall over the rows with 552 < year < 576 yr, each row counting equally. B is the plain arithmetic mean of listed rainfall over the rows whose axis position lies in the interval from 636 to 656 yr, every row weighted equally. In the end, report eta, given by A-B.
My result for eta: 0.49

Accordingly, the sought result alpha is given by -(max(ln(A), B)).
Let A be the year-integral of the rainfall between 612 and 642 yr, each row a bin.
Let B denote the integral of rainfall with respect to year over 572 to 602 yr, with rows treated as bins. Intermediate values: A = 193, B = 204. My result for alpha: -204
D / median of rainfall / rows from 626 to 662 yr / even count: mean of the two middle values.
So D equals 6.3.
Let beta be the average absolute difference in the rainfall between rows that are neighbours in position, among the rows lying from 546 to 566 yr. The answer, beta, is 0.166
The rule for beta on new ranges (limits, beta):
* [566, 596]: 0.272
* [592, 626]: 0.237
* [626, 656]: 0.173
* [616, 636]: 0.180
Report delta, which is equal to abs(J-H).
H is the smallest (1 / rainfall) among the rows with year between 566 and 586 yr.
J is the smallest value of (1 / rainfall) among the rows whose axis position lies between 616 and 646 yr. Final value 0.011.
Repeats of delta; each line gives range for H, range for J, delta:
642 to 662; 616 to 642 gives 0.001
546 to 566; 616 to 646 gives 0.004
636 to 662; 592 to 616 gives 0.007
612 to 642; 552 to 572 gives 0.011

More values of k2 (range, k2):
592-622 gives 0.46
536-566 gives 0.44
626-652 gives 0.32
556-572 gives 0.67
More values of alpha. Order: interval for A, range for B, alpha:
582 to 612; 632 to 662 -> -189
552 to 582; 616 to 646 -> -191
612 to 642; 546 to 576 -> -203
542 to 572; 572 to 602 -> -204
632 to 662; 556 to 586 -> -203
